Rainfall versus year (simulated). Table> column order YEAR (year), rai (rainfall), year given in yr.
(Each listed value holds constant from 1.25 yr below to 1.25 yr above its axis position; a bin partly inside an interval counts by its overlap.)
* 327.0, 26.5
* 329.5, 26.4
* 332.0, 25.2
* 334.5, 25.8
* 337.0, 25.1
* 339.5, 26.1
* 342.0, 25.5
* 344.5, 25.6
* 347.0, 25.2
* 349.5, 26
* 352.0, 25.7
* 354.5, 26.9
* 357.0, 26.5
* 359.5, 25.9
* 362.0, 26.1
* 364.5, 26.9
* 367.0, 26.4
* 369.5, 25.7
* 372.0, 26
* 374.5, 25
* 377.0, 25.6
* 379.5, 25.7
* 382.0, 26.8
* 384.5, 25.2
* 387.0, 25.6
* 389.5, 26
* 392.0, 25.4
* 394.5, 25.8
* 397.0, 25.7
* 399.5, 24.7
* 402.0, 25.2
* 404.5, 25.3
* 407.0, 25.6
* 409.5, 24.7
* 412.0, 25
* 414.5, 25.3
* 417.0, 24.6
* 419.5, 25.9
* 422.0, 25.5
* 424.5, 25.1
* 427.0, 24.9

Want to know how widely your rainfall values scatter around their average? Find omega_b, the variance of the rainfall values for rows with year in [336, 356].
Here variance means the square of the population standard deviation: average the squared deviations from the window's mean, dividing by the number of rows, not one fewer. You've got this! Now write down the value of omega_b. 0.29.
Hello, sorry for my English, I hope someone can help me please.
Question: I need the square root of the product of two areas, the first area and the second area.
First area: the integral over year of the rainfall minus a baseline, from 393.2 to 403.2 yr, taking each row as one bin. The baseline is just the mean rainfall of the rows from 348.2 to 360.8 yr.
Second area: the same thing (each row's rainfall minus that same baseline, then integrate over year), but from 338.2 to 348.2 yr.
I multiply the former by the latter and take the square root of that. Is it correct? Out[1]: 7.1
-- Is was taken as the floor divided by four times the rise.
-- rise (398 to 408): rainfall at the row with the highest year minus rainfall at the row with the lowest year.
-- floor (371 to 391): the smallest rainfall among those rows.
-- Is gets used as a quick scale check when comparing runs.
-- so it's 7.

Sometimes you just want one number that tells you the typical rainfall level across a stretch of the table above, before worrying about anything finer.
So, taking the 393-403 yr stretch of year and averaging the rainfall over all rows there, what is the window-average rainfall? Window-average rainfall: 25.4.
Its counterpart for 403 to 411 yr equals 25.2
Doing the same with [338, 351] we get 25.7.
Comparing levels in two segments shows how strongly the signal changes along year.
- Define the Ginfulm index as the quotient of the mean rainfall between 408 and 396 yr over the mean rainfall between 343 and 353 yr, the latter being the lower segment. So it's 0.99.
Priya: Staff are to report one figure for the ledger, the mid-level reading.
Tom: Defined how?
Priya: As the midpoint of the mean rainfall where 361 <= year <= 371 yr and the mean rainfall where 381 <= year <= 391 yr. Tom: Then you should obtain 26.1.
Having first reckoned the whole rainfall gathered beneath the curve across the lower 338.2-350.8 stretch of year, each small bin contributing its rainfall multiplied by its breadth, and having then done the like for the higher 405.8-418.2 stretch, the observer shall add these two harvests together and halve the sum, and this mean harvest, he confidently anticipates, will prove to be 317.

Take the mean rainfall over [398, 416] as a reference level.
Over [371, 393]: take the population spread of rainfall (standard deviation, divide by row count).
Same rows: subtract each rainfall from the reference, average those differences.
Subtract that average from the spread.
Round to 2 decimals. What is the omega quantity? 1.08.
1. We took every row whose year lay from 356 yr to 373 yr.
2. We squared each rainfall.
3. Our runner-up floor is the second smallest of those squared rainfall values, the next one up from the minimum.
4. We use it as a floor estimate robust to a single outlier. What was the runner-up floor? 671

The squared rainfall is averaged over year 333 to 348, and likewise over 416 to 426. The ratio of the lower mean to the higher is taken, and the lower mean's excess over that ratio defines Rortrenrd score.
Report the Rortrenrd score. 652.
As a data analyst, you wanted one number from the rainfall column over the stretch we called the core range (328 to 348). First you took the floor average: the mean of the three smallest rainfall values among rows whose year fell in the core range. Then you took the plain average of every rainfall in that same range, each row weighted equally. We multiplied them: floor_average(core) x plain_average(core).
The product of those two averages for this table 645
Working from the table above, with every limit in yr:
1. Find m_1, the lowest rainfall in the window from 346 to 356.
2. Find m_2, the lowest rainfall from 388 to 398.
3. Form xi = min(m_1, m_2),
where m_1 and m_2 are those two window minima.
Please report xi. 25.20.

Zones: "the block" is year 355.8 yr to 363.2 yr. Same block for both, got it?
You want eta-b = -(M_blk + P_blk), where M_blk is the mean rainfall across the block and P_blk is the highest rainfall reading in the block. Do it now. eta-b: -52.7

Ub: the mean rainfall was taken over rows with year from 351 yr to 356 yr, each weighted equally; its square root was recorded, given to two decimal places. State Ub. 5.13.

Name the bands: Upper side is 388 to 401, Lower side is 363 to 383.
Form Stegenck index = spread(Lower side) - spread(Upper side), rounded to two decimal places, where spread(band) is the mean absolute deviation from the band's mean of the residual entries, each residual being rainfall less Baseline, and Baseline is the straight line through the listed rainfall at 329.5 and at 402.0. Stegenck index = 0.13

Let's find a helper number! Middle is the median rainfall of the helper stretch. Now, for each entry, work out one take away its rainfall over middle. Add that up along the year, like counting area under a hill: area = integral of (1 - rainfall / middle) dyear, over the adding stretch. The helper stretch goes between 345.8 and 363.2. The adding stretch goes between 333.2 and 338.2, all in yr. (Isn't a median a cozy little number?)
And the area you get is 0.106 yr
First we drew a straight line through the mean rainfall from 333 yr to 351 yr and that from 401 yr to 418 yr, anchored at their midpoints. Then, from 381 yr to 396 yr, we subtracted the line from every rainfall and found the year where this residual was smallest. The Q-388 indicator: 384.5 yr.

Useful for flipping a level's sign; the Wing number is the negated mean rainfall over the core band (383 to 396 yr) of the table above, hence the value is -25.6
